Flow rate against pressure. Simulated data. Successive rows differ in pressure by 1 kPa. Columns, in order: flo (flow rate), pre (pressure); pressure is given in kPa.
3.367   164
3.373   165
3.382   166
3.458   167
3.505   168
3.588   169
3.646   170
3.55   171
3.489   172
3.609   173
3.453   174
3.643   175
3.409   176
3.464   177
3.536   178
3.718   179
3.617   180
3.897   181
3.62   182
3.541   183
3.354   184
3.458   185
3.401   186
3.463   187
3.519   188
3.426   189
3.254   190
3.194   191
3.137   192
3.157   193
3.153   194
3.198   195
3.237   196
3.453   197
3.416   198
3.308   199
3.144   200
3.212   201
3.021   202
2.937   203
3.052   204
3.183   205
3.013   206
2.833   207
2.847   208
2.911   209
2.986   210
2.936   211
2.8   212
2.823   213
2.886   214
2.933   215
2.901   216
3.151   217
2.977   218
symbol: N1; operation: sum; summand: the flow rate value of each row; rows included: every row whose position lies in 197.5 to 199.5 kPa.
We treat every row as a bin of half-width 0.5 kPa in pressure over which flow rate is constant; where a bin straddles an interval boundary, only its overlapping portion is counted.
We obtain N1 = 6.72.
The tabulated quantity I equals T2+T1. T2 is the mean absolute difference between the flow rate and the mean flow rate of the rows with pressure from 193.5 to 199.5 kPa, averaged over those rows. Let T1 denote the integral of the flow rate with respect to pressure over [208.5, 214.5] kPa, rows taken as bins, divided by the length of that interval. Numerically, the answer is 2.99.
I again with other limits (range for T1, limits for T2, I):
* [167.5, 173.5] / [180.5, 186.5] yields 3.71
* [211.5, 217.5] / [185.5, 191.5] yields 3.02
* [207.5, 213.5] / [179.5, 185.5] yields 3.01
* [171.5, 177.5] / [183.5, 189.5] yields 3.55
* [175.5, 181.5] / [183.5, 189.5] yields 3.65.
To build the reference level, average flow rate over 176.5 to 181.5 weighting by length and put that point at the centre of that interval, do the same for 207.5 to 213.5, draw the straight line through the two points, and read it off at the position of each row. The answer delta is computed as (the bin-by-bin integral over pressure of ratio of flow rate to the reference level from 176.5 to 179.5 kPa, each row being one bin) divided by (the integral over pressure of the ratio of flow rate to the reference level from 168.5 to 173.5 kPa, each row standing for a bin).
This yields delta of 0.6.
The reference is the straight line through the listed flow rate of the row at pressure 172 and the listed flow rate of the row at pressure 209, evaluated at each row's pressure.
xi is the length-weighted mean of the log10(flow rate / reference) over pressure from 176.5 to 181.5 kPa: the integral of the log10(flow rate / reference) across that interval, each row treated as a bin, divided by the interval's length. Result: 0.033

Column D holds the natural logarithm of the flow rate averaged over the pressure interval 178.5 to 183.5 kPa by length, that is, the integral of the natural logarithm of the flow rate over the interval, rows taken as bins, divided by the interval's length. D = 1.30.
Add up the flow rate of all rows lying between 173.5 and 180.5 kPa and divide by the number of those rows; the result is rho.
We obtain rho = 3.55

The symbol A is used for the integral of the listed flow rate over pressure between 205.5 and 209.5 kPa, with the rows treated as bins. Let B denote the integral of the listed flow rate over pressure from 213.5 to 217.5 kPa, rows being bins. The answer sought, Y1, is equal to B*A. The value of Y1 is 138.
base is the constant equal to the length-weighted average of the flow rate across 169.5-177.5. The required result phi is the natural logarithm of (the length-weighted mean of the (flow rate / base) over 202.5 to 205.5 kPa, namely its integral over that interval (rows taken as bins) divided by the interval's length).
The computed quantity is -0.14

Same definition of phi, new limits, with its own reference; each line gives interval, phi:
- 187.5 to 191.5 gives -0.05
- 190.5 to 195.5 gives -0.11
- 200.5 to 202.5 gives -0.13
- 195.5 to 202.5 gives -0.08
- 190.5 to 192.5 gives -0.11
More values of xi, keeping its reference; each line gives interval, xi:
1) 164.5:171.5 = -0.006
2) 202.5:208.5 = 0.001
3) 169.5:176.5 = 0.008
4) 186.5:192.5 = 0.015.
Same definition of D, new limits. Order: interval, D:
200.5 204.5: 1.12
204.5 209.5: 1.08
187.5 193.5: 1.19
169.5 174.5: 1.27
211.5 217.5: 1.07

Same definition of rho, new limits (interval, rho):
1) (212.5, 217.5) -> 2.94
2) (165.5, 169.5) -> 3.48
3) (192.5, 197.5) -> 3.24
